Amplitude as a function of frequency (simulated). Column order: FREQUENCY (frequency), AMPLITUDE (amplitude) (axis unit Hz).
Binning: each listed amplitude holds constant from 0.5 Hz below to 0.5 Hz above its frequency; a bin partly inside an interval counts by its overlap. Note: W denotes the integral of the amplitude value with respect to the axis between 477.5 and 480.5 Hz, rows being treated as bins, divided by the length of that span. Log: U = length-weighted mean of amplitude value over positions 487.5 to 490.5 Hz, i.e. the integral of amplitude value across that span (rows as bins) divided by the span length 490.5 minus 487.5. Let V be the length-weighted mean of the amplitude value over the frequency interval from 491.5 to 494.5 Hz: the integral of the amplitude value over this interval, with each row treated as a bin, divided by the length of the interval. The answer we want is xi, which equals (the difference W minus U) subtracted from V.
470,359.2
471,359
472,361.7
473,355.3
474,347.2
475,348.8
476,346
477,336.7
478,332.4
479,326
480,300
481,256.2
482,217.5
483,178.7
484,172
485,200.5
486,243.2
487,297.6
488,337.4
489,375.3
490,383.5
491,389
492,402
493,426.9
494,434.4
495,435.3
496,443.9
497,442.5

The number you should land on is 467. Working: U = 365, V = 421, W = 319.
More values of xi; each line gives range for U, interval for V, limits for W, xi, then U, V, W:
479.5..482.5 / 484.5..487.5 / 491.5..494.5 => 84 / 258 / 247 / 421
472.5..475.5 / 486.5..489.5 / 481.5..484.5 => 498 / 350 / 337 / 189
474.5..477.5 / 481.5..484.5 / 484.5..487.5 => 286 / 344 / 189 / 247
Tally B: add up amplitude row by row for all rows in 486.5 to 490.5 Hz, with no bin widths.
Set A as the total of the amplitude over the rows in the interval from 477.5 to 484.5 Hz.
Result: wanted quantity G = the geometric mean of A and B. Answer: 1576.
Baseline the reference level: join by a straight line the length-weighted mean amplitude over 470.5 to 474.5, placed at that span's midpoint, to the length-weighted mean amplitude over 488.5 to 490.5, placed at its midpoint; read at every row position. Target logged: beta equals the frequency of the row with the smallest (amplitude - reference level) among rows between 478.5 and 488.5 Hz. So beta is 484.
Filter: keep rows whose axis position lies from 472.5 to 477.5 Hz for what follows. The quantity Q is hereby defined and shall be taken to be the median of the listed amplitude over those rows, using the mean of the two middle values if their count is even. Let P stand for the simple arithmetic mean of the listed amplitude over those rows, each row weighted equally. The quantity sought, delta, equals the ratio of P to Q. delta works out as 1.00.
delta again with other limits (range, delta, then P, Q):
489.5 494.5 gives 1.01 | 407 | 402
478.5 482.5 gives 0.99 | 275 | 278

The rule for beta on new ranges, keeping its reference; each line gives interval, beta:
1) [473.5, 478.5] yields 478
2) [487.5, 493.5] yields 488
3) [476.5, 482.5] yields 482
